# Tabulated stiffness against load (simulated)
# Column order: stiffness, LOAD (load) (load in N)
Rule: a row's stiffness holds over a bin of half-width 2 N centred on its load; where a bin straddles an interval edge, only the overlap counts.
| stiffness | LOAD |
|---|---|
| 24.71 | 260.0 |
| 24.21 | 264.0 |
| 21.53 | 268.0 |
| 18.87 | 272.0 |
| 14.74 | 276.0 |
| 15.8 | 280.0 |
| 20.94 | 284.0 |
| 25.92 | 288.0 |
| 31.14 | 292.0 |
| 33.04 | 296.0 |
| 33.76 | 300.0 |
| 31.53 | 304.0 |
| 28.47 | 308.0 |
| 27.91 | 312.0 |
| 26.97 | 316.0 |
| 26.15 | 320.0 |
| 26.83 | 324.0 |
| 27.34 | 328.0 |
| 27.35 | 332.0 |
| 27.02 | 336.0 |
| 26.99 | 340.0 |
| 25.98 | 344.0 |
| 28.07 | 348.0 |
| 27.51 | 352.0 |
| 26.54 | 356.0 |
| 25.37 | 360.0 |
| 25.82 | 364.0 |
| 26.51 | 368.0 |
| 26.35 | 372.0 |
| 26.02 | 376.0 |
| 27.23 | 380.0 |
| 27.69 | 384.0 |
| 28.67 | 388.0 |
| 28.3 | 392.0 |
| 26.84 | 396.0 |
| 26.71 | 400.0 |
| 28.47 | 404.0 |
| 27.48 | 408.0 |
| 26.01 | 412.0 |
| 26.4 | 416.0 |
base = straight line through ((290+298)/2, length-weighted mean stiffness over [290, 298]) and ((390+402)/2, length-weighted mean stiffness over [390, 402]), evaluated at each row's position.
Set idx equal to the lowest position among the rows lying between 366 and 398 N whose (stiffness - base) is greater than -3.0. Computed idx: 368.0 N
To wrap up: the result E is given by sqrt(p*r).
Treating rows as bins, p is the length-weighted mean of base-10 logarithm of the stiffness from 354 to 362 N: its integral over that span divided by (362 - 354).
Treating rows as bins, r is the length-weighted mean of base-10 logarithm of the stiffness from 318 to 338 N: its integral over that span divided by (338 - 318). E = 1.42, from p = 1.41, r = 1.43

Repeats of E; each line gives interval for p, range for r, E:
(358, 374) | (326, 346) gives 1.42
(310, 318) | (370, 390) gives 1.44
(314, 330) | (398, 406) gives 1.43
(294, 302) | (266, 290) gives 1.40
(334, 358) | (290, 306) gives 1.47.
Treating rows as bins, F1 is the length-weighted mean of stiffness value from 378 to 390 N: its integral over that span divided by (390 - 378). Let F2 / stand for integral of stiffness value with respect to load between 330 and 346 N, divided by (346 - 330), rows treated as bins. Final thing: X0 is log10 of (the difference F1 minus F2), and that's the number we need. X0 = 0.01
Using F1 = 27.9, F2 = 26.8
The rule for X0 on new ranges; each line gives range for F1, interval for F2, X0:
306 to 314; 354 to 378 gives 0.32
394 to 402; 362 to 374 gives -0.26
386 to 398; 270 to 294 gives 0.83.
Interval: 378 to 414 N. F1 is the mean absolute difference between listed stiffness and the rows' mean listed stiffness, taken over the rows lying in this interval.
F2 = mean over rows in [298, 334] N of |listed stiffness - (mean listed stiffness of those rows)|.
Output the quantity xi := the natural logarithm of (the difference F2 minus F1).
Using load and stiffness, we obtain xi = 0.1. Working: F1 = 0.71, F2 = 2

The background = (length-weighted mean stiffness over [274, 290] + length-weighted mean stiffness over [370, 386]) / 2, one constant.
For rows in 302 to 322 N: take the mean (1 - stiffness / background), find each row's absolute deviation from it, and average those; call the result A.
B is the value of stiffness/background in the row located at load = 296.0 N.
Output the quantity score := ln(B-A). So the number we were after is 0.3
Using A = 0.062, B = 1.4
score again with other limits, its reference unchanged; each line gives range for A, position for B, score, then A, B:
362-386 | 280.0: -0.4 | 0.025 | 0.7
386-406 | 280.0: -0.4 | 0.035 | 0.7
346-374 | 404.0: 0.2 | 0.030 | 1.2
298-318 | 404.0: 0.1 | 0.101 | 1.2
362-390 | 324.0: 0.1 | 0.036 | 1.2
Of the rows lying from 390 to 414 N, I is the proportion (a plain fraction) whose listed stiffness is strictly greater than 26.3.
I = 0.83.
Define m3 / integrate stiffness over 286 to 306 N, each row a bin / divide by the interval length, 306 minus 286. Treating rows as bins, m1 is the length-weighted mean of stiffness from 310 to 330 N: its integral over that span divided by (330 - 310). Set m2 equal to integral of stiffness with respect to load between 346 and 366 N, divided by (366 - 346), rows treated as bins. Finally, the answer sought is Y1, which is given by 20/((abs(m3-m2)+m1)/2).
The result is 1.27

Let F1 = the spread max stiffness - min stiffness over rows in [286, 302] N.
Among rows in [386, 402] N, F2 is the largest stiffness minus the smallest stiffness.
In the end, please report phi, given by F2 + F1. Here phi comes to 9.8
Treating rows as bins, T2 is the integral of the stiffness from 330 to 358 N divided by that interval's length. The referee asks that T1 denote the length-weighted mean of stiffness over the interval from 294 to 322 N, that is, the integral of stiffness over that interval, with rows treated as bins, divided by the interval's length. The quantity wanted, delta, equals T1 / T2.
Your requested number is 1.10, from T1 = 29.7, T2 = 27.1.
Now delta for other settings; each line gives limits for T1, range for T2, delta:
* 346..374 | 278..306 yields 0.97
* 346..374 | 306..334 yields 0.97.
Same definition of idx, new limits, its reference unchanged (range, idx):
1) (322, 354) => 332.0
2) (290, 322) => 292.0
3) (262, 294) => 292.0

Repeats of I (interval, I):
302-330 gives 0.86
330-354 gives 0.83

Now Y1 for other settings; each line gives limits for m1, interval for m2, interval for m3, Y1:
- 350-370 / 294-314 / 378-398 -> 1.35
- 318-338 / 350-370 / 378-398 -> 1.41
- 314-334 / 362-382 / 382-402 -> 1.42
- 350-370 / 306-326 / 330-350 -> 1.51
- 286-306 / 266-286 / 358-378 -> 1.03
